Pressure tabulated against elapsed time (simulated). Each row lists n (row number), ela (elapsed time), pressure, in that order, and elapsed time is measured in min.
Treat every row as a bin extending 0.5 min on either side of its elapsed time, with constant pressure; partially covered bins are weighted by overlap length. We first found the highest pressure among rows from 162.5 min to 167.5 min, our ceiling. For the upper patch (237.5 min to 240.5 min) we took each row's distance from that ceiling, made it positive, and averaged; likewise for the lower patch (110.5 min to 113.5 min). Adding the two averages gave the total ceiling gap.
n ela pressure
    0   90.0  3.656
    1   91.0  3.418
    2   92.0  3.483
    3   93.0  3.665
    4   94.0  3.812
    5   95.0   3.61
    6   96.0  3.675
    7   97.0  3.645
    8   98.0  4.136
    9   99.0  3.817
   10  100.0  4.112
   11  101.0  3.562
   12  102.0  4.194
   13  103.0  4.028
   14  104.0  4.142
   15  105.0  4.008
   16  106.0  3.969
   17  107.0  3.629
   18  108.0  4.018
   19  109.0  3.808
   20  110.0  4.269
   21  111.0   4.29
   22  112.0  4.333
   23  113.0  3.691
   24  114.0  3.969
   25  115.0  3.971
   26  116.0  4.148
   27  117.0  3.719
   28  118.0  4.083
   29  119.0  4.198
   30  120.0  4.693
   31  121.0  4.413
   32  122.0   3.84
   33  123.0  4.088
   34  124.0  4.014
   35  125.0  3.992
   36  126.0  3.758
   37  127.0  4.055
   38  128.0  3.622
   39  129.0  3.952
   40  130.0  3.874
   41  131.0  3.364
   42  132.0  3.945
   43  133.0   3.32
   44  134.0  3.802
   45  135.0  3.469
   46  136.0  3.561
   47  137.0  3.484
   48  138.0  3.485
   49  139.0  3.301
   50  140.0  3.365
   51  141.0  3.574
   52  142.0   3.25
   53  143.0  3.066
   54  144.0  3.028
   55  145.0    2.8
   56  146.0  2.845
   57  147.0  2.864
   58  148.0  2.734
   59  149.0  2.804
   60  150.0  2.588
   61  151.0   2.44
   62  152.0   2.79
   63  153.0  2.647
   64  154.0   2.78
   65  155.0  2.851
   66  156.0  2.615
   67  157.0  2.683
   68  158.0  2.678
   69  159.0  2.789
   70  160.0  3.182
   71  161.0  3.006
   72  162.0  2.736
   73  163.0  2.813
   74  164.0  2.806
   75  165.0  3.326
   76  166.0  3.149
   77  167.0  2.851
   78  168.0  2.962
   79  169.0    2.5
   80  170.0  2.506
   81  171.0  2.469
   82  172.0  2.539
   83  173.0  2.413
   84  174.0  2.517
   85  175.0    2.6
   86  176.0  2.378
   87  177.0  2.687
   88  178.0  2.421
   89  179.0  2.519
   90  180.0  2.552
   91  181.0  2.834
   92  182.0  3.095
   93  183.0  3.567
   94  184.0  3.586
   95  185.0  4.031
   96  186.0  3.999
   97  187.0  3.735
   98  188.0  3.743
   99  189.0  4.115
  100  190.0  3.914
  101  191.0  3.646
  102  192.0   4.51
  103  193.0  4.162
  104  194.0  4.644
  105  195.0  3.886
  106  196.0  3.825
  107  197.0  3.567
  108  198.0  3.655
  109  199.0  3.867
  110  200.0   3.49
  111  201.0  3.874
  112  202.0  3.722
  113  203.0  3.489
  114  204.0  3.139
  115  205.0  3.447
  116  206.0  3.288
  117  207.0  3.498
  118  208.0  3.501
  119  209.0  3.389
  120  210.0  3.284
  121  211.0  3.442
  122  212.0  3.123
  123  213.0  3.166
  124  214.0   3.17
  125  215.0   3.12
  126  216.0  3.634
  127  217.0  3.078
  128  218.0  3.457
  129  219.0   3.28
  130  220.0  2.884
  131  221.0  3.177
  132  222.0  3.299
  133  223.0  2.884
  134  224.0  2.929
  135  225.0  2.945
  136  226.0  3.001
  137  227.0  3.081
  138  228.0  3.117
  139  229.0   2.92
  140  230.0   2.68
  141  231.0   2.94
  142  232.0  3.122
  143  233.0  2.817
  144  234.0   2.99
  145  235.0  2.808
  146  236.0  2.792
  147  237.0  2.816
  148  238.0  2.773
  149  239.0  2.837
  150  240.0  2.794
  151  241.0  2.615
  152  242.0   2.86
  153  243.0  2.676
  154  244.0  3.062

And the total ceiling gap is 1.3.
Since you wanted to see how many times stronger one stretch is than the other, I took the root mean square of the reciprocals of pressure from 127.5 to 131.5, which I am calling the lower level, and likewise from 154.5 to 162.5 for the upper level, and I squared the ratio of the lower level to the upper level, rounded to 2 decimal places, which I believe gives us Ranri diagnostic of 0.58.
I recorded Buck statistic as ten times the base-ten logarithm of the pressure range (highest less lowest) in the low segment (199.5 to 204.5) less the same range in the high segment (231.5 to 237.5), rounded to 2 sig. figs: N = -3.9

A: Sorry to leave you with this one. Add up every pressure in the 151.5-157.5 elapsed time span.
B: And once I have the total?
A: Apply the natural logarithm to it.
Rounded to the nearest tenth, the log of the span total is 2.8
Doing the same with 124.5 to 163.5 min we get 4.8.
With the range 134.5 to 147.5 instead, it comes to 3.7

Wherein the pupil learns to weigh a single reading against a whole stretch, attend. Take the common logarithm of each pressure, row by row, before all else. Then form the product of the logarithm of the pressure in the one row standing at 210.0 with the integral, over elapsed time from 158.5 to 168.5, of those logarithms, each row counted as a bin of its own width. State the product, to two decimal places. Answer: 2.43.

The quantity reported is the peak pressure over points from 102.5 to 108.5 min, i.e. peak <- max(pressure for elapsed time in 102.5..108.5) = 4.142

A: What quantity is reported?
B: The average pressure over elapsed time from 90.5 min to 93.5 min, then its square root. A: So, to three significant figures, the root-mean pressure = 1.88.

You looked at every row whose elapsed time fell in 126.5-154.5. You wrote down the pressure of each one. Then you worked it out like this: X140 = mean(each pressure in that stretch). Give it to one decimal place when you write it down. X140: 3.2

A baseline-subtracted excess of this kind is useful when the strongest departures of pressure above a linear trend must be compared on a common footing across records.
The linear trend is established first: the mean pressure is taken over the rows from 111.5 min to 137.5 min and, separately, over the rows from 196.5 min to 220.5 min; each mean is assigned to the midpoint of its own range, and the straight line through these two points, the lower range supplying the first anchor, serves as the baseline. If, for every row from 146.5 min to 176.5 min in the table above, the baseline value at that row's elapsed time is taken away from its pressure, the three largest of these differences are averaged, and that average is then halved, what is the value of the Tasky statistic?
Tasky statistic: -0.2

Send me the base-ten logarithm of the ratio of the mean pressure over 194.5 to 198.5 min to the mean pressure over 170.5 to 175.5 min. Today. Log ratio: 0.17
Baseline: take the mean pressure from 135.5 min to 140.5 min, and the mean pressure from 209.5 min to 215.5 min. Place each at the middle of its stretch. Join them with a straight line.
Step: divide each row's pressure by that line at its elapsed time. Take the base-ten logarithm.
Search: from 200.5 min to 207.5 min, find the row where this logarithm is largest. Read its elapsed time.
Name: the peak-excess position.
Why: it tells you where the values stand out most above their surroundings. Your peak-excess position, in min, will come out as 201.0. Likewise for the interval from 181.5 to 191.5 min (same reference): 189.0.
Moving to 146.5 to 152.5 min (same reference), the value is 147.0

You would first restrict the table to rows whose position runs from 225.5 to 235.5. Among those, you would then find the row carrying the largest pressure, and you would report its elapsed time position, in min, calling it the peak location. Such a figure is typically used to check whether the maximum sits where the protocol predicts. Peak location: 232.0 min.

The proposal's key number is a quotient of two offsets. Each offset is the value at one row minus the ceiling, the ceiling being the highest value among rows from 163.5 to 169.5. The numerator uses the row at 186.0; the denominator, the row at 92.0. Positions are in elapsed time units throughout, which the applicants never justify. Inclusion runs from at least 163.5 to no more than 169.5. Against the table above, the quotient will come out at 4.3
